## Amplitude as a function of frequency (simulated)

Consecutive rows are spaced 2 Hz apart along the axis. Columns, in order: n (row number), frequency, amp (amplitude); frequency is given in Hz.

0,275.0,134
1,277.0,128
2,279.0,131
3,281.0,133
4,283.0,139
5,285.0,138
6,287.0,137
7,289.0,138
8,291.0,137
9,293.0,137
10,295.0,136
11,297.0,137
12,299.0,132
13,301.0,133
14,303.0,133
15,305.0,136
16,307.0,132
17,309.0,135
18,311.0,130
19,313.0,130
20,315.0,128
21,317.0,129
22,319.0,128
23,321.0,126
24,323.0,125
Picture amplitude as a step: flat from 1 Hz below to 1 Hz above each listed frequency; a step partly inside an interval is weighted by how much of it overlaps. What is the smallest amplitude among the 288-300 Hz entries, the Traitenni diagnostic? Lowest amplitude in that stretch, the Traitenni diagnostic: 132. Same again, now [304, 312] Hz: 130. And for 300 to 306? 133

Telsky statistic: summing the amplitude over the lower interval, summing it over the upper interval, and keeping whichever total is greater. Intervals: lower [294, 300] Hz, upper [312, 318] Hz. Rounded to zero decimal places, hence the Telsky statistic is 405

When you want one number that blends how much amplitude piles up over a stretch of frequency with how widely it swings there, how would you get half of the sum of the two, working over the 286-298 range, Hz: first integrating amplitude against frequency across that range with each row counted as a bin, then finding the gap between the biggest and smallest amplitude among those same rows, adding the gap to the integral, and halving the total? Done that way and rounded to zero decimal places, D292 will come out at 823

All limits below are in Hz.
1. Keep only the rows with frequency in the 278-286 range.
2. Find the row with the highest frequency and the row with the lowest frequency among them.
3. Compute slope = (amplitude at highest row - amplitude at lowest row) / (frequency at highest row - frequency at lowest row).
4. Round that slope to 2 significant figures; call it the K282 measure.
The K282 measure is 1.2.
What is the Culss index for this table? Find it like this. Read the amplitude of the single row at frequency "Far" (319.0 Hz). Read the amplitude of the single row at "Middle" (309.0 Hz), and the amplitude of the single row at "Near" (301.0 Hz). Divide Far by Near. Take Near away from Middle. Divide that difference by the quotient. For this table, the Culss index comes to 2.1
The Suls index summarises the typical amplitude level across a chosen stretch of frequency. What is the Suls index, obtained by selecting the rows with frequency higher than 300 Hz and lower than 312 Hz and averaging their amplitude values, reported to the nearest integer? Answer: 133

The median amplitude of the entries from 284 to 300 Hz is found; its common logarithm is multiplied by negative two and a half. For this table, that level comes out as -5.34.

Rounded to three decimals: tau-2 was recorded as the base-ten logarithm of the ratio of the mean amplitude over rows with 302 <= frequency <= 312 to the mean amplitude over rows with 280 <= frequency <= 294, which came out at -0.012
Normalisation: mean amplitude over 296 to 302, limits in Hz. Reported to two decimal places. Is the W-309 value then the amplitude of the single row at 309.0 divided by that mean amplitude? 1.01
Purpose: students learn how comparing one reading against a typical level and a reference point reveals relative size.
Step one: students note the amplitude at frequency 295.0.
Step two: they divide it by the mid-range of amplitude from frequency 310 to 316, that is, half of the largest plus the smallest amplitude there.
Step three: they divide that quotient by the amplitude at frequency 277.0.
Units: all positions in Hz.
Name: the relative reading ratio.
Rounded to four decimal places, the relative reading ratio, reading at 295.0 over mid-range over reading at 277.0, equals 0.0082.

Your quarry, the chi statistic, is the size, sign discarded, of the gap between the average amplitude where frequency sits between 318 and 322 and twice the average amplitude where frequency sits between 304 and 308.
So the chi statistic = 141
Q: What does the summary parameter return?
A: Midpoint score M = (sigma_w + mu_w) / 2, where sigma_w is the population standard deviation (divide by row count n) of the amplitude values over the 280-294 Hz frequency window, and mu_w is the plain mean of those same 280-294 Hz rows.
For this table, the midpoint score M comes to 69.4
